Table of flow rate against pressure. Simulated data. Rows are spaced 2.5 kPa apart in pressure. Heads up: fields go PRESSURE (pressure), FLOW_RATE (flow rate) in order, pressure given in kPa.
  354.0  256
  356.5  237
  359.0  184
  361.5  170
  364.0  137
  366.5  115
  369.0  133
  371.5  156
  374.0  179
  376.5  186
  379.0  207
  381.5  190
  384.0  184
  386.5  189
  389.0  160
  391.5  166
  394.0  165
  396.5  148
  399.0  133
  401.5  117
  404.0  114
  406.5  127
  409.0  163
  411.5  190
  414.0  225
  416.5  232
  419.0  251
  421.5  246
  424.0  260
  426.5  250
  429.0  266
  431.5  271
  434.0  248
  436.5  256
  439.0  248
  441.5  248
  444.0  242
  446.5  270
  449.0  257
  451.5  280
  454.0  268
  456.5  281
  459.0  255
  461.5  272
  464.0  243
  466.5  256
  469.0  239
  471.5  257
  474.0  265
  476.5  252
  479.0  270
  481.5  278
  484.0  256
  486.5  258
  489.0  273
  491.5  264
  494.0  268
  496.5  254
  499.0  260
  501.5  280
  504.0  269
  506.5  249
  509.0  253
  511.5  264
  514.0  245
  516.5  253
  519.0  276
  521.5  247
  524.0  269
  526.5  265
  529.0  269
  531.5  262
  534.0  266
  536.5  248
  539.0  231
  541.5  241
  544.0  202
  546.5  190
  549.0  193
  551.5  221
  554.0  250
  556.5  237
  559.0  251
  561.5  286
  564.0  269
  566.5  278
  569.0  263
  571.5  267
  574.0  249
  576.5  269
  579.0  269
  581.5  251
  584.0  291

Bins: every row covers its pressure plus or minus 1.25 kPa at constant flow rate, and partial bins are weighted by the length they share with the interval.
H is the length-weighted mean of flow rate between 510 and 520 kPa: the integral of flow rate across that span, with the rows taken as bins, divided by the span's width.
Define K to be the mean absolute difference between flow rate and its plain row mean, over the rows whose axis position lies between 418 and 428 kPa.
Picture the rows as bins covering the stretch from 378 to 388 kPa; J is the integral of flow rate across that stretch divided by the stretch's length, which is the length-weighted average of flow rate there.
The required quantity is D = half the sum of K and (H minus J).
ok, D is 36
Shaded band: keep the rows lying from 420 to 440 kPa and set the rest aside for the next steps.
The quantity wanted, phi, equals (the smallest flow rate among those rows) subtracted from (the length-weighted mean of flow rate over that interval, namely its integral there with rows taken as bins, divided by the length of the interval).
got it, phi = 10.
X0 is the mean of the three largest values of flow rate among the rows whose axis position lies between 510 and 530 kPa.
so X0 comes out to 271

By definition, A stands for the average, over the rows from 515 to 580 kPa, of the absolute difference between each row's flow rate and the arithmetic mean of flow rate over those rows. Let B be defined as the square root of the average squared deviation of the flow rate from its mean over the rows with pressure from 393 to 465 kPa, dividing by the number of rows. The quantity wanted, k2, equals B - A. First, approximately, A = 19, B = 53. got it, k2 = 34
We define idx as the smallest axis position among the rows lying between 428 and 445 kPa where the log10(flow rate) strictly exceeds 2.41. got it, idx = 429.0 kPa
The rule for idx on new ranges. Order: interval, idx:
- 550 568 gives 561.5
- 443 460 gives 446.5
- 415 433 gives 424.0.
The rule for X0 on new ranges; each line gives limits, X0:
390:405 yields 160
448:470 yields 278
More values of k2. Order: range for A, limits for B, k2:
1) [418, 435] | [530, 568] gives 20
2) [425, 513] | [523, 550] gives 20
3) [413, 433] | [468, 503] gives -1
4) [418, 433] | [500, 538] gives 2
